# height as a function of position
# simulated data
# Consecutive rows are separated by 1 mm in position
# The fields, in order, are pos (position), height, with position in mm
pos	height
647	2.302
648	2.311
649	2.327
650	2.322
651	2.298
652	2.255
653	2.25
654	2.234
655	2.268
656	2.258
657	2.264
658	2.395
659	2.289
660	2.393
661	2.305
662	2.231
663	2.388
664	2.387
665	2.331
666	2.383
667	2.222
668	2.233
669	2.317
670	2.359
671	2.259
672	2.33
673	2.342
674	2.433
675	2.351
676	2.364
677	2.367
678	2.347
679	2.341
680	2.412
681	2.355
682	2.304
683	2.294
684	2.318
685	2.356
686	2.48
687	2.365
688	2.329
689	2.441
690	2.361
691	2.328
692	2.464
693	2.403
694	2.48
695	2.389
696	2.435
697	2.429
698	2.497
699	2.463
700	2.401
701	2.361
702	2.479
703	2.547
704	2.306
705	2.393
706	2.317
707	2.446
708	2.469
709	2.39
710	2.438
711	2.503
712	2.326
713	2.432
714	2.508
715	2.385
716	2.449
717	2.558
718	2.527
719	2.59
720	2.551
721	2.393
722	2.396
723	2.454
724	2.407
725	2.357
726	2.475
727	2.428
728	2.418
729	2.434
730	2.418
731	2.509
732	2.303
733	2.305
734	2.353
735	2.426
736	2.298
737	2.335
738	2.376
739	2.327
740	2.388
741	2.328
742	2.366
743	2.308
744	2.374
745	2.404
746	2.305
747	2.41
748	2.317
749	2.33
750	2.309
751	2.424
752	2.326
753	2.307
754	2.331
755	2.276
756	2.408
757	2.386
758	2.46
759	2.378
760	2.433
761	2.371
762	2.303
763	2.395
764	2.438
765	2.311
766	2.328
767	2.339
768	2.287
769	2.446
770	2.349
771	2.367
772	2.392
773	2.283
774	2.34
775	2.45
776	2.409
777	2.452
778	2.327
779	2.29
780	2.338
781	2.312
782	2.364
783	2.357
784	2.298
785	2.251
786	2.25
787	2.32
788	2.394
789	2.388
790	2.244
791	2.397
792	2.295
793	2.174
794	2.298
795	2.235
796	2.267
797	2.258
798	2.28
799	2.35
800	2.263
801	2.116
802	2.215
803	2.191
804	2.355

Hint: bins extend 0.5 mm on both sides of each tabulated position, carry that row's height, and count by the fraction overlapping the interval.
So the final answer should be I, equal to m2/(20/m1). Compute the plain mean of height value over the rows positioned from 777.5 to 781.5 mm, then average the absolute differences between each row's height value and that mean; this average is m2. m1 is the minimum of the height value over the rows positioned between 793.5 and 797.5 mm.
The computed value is 0.0018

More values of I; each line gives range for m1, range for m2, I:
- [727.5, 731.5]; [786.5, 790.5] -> 0.0066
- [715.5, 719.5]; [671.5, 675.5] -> 0.0042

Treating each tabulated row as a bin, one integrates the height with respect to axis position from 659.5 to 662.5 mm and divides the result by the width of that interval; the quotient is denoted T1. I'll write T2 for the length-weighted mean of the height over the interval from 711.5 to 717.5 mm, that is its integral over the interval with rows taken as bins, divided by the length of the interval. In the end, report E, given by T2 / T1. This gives 1.06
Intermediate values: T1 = 2.31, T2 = 2.44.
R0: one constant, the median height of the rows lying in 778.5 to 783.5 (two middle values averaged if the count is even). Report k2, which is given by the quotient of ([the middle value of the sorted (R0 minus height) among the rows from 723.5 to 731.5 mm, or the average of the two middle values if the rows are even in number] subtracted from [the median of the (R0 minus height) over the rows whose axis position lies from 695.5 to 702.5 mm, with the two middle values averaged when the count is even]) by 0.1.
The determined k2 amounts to -0.1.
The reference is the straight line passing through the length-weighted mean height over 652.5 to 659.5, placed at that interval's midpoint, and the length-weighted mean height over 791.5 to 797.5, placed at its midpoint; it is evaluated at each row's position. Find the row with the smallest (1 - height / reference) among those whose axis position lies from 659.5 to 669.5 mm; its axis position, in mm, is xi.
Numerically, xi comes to 660 mm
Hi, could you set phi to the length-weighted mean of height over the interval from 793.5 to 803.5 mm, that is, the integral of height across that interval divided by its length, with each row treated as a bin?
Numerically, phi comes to 2.25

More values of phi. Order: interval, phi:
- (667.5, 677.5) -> 2.34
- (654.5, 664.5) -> 2.32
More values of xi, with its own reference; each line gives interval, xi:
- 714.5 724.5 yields 719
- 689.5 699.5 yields 698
